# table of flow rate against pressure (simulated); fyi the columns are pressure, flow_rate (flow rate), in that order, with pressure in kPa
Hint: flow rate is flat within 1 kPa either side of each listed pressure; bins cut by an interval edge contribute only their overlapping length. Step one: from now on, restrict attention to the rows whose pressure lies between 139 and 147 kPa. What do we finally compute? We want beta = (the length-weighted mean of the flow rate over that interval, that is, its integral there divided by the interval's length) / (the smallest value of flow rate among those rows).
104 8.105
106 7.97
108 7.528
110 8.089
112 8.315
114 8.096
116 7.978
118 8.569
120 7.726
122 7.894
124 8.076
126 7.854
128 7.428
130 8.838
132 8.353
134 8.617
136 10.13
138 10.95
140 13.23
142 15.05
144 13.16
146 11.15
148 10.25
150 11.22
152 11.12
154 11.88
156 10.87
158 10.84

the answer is 1.18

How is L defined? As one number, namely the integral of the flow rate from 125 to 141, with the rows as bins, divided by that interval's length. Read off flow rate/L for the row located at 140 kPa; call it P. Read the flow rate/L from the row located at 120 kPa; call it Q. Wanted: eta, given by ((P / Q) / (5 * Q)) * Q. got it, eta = 0.34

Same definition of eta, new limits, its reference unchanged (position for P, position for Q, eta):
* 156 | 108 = 0.29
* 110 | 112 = 0.19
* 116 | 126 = 0.20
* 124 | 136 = 0.16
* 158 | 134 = 0.25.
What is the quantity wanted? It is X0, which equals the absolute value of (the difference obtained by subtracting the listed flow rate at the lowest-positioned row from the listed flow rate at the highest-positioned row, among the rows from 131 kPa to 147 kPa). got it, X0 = 2.8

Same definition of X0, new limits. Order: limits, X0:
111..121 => 0.6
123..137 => 2.1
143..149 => 2.9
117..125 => 0.5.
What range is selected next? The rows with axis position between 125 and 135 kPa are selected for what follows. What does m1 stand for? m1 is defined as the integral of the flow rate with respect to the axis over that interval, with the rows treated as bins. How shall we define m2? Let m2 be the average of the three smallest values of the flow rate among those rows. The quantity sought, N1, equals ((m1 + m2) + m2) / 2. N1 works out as 49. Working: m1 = 82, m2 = 7.9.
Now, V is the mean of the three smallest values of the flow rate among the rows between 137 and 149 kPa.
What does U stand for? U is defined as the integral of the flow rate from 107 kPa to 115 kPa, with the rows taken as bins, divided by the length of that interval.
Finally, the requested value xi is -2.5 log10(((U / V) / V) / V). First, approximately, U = 8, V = 10.8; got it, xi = 5.5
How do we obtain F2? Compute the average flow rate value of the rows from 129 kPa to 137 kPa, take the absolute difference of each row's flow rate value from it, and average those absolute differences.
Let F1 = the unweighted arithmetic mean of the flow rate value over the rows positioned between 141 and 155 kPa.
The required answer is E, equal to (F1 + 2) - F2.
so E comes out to 13.4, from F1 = 12.0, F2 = 0.6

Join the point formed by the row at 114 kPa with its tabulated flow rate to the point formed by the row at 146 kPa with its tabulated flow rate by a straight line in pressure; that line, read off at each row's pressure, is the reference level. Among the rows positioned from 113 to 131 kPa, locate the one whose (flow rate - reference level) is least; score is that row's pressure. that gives 128 kPa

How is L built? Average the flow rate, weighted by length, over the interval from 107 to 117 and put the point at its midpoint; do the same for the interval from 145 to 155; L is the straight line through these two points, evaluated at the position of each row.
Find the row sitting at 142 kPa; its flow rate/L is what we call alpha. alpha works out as 1.44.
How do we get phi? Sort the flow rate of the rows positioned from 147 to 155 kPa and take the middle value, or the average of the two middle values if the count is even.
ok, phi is 11.2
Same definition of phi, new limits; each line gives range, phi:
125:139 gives 8.6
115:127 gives 7.9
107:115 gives 8.1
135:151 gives 11.2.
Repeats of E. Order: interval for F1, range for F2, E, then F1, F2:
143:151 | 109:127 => 13.3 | 11.4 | 0.2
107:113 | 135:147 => 8.4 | 8.0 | 1.5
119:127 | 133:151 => 8.4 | 7.9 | 1.5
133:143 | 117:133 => 13.2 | 11.6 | 0.4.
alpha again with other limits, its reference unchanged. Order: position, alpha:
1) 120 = 0.89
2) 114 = 0.99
